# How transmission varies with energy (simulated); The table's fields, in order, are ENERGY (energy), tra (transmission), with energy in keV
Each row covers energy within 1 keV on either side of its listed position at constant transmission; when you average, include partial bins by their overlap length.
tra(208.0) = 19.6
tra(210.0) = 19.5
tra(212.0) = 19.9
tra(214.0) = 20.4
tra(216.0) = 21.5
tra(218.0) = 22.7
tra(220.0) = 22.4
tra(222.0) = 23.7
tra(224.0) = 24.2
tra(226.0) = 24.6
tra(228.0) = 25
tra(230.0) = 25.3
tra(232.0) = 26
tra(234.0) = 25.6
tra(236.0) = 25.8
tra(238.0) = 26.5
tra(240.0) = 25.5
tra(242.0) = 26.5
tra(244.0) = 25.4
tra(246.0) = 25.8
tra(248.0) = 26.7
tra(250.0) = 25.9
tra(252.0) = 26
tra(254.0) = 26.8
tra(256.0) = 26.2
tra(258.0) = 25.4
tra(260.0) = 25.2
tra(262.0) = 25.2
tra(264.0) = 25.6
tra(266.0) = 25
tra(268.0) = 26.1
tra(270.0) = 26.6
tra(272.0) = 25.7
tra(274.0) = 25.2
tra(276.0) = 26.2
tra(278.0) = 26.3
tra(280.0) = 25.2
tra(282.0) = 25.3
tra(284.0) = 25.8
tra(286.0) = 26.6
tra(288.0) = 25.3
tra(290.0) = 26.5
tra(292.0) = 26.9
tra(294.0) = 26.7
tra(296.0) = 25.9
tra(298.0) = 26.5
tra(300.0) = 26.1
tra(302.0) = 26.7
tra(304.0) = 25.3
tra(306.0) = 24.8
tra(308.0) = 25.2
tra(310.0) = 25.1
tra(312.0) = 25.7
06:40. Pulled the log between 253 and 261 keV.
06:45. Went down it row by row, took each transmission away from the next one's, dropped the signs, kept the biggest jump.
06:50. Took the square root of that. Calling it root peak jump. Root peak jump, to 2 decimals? 0.89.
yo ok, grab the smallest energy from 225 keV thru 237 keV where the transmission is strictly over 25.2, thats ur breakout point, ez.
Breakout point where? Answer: 230.0 keV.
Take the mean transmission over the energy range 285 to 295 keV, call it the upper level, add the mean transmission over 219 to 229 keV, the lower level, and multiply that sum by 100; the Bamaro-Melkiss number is 5038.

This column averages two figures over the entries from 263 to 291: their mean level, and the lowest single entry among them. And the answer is 25.4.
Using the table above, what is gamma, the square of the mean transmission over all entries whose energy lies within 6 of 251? 688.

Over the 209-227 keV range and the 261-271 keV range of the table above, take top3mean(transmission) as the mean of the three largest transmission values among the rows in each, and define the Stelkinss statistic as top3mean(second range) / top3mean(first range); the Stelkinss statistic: 1.08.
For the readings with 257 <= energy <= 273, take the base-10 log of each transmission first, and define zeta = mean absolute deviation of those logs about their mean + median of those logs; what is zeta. 1.41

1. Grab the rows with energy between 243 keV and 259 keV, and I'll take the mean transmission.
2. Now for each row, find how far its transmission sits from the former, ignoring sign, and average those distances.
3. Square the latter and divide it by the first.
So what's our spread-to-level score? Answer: 0.0063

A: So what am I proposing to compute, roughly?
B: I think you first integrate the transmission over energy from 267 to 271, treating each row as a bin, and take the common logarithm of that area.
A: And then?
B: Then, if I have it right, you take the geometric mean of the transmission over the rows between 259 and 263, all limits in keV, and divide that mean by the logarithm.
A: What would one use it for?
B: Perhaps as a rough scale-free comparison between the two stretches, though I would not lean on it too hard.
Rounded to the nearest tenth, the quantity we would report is 12.5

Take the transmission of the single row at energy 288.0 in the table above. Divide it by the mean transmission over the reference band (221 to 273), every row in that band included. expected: 0.99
